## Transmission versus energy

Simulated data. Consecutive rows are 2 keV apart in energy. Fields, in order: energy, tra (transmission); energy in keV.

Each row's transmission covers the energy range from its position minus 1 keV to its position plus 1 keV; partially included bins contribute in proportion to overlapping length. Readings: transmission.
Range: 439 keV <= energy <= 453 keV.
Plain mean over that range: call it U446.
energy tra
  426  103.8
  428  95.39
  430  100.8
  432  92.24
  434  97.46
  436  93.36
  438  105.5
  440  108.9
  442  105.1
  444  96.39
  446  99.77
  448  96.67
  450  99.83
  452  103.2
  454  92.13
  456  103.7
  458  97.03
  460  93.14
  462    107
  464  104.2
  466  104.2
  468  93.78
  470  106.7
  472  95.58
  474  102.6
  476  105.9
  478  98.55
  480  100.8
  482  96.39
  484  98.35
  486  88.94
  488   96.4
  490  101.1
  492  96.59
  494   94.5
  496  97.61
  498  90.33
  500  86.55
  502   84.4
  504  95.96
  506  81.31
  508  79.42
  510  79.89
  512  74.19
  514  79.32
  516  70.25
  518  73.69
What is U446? 101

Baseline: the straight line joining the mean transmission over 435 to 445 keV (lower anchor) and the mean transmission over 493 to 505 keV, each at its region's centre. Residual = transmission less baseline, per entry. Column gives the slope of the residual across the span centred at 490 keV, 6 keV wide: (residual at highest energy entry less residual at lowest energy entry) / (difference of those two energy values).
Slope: 0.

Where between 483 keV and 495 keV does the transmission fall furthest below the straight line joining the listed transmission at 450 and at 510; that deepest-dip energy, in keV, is 486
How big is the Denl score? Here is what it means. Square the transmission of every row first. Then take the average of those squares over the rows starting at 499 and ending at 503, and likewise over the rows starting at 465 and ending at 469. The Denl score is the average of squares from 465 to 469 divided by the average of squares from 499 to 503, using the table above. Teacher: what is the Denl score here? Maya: 1.3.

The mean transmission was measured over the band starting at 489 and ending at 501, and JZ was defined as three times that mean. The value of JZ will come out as 283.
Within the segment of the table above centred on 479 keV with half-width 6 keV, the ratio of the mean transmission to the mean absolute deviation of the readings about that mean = 38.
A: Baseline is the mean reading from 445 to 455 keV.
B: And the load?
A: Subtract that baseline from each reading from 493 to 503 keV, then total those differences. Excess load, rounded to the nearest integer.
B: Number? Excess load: -38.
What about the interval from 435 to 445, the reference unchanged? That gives 18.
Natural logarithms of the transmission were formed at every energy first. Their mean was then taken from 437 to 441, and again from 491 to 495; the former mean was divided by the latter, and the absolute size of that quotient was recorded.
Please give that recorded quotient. 1.03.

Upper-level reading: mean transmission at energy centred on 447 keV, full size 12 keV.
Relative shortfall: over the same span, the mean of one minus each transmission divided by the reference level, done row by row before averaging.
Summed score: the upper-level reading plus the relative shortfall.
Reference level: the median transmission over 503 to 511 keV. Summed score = 100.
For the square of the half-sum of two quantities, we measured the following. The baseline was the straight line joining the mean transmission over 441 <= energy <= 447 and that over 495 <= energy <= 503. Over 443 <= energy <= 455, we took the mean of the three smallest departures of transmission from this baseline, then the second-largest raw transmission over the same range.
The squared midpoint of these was 2274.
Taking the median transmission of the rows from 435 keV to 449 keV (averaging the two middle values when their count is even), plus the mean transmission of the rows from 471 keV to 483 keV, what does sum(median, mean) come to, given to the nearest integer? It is 200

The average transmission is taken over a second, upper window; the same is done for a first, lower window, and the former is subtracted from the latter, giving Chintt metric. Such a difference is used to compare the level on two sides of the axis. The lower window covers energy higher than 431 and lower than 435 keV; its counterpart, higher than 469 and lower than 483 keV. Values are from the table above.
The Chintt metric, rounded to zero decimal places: -6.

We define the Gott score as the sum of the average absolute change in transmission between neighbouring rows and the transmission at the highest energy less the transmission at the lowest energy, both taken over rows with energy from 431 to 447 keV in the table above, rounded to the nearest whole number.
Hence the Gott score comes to 13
